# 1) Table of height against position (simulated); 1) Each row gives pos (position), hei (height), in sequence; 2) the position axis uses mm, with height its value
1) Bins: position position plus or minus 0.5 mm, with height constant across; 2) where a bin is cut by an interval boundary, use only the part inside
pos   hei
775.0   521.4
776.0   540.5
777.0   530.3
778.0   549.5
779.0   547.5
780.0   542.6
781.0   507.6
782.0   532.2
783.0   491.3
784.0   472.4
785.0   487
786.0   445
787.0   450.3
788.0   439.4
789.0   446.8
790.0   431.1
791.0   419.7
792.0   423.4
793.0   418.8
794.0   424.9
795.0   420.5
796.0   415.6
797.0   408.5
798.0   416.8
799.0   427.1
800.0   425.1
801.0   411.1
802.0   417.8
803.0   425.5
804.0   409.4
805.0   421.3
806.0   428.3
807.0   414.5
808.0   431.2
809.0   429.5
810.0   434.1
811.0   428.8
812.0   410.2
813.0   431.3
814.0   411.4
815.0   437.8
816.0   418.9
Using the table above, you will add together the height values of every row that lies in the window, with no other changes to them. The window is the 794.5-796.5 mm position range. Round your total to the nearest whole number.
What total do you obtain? 836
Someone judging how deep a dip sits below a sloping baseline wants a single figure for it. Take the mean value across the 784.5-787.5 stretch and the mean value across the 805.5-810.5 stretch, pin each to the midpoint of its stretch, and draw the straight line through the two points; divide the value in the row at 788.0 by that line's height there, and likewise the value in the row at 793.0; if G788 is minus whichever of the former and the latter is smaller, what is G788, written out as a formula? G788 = -0.9303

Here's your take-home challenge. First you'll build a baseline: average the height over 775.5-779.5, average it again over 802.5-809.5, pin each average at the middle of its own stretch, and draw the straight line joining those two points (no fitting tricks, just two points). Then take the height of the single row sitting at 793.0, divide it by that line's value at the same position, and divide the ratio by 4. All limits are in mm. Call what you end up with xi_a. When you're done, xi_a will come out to 0.219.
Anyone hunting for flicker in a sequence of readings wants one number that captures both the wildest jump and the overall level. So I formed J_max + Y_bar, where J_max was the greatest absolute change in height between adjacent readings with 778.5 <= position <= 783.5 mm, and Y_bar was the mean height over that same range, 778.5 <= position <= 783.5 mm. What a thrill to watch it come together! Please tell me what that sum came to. 565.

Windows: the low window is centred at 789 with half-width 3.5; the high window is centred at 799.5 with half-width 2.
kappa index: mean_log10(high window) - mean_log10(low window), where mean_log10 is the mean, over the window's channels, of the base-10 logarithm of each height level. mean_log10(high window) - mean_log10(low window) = -0.017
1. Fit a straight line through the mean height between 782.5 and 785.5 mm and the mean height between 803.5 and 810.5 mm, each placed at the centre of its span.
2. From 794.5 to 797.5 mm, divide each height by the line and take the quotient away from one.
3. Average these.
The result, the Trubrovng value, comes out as 0.083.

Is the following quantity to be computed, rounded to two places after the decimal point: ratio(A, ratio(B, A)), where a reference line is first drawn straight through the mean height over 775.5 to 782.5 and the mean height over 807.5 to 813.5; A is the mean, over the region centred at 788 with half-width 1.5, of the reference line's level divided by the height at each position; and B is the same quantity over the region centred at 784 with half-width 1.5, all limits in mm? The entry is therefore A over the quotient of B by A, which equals 1.20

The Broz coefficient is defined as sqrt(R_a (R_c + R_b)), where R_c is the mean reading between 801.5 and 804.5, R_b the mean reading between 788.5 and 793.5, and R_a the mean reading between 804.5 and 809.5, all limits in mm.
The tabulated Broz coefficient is 599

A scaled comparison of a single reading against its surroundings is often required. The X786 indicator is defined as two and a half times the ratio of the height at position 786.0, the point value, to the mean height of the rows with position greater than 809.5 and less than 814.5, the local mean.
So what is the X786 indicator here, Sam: 2.6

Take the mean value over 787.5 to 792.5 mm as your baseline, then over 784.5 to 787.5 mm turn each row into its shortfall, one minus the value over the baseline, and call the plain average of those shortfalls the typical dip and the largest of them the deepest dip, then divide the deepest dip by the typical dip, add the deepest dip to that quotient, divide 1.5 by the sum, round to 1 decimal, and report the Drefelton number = 3.6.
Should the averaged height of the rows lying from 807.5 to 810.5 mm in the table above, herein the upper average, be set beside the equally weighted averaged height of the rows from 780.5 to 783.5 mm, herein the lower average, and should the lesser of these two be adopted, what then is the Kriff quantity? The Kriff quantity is 432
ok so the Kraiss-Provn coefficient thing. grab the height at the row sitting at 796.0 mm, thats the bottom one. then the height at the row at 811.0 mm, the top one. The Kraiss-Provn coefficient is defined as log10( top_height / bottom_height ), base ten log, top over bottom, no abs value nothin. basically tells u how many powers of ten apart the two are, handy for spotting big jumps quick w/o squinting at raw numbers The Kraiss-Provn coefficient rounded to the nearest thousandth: 0.014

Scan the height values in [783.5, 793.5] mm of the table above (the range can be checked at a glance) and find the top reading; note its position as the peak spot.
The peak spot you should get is 785.0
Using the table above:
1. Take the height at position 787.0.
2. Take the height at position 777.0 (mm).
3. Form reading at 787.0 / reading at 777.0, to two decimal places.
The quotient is 0.85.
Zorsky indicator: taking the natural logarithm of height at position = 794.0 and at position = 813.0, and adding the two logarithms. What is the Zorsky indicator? 12.1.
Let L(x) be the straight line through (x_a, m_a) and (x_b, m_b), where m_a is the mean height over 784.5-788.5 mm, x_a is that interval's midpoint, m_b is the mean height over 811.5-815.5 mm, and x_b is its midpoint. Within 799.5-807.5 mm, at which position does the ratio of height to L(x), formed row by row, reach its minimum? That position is 801.0 mm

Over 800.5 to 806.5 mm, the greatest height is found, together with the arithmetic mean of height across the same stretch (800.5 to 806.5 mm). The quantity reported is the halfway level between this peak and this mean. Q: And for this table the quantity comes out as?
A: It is 424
